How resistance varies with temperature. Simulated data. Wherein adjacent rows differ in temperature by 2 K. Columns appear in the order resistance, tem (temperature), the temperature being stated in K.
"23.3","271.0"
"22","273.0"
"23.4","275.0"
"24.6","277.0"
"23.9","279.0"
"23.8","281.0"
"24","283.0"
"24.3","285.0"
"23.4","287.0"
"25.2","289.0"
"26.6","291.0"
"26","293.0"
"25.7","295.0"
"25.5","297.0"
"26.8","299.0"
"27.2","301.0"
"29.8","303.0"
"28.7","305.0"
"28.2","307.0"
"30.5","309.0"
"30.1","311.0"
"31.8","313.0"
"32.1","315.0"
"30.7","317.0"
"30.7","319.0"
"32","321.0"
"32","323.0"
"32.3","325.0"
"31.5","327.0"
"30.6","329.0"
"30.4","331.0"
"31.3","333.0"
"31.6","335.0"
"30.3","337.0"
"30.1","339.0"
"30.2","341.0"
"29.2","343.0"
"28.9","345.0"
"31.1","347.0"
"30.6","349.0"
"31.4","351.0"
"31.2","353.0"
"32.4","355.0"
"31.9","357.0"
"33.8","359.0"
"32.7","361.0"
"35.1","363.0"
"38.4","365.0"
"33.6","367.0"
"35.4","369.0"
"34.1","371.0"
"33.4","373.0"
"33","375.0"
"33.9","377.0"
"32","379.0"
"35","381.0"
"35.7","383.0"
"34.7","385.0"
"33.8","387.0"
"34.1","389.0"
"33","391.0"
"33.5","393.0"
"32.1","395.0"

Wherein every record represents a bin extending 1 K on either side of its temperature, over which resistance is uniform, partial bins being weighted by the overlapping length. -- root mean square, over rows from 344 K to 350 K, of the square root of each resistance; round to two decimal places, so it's 5.50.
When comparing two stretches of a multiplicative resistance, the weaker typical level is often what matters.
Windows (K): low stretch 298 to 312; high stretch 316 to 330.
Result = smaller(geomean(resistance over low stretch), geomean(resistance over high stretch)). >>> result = 28.7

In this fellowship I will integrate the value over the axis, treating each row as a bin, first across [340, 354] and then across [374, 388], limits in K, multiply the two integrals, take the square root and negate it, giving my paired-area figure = -450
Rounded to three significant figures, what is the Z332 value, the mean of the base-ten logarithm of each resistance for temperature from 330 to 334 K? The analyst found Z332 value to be 1.49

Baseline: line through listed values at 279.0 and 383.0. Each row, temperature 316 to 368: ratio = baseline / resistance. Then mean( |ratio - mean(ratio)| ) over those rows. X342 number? 0.047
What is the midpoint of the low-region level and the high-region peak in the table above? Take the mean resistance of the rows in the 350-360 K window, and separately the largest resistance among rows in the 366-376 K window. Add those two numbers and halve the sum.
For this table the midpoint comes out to 34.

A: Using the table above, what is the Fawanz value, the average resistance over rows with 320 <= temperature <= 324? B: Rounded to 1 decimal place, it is 32.0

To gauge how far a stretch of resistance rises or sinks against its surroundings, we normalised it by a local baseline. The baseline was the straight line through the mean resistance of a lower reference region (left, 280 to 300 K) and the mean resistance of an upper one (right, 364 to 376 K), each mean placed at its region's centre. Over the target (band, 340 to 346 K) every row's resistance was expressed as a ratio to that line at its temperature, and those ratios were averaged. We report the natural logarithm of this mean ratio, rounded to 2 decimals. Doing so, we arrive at -0.07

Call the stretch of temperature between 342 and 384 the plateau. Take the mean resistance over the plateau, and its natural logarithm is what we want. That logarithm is 3.50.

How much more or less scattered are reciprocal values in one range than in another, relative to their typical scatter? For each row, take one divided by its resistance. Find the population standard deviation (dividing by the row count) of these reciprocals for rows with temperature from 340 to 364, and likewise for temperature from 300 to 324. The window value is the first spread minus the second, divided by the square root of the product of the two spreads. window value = 0.0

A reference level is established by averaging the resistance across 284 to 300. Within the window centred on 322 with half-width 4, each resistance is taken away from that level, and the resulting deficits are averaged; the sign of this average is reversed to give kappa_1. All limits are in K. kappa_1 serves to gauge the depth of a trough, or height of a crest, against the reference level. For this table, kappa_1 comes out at 6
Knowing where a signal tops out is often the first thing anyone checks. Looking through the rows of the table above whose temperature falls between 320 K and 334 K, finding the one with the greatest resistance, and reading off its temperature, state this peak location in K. 325.0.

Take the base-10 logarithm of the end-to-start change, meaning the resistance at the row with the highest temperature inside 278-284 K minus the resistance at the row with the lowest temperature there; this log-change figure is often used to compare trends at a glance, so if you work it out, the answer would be -1.0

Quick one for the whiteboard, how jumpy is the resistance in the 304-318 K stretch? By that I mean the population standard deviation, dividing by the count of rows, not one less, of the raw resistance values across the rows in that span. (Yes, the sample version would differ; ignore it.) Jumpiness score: 1.3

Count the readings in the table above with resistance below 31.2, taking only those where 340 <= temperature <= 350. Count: 5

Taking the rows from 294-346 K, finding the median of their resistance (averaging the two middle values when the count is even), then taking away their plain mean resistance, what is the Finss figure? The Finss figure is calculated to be 0.42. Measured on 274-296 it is -0.33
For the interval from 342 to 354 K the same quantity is 0.45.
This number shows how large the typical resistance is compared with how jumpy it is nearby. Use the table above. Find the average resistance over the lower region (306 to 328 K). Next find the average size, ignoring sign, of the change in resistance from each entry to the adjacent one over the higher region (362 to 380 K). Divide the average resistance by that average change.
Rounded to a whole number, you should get 16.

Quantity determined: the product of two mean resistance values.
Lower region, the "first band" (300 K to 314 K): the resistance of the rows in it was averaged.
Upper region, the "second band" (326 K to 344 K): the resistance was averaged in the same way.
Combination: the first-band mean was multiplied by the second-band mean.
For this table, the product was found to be 901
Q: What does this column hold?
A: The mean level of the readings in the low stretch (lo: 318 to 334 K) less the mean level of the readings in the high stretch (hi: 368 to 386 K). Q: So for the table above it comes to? -2.8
